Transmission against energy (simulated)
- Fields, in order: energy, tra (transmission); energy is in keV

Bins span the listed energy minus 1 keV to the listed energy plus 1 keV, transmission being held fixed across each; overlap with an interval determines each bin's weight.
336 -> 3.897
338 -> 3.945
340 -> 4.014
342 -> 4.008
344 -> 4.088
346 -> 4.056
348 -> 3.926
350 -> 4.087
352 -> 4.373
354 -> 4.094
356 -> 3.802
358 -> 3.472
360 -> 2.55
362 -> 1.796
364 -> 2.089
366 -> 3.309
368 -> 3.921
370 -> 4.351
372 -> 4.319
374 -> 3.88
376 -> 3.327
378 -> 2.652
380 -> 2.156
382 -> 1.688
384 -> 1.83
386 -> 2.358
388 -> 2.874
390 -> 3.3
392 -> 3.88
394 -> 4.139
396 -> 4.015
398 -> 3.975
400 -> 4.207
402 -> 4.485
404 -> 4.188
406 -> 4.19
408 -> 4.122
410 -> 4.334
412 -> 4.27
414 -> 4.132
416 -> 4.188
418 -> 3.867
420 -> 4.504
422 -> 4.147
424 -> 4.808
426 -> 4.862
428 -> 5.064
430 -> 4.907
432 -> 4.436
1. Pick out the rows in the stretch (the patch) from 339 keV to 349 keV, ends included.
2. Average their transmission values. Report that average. 4.02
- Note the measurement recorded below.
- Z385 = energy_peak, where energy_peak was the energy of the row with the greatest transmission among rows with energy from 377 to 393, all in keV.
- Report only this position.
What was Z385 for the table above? 392 keV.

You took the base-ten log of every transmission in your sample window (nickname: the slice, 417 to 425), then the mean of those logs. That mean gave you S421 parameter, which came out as 0.635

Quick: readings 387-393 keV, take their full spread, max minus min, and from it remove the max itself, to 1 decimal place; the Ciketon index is -2.9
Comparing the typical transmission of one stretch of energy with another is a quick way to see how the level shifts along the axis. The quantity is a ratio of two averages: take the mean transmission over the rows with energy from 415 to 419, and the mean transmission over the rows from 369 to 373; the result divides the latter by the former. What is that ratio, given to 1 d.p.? 1.1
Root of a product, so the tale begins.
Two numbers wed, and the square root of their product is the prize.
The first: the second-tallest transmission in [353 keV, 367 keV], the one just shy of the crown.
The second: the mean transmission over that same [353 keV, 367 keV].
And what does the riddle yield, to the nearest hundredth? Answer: 3.39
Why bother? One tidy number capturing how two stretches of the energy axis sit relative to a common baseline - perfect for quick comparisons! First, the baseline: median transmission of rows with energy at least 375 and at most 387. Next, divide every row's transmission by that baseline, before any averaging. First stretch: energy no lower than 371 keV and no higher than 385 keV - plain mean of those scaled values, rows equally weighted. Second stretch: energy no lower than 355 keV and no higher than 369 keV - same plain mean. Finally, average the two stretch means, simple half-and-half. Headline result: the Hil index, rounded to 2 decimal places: 1.29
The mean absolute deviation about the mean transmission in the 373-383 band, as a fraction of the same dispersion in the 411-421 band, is 4.4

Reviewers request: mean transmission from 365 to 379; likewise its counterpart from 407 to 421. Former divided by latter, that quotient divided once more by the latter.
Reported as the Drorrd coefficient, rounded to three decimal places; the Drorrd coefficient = 0.208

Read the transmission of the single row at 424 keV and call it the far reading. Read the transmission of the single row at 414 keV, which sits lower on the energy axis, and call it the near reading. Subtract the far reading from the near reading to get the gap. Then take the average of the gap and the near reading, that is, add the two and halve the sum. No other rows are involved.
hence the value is 1.7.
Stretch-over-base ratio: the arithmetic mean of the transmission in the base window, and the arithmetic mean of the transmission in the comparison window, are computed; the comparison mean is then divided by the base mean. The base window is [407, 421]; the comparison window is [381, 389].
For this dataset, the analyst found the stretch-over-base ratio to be 0.52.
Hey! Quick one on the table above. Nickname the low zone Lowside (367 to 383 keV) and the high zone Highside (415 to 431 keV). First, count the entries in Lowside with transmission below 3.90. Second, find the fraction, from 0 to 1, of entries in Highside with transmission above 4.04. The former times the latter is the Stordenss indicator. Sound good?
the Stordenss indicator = 4.4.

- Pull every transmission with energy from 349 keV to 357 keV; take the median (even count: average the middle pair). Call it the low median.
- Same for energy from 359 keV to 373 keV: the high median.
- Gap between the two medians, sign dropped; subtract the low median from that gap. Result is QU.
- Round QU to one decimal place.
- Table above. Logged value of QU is -3.3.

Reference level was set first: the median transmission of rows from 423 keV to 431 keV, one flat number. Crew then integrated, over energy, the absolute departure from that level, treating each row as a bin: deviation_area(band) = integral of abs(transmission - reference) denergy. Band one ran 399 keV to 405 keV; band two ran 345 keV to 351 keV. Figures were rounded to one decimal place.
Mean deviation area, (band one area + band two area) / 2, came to 4.4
